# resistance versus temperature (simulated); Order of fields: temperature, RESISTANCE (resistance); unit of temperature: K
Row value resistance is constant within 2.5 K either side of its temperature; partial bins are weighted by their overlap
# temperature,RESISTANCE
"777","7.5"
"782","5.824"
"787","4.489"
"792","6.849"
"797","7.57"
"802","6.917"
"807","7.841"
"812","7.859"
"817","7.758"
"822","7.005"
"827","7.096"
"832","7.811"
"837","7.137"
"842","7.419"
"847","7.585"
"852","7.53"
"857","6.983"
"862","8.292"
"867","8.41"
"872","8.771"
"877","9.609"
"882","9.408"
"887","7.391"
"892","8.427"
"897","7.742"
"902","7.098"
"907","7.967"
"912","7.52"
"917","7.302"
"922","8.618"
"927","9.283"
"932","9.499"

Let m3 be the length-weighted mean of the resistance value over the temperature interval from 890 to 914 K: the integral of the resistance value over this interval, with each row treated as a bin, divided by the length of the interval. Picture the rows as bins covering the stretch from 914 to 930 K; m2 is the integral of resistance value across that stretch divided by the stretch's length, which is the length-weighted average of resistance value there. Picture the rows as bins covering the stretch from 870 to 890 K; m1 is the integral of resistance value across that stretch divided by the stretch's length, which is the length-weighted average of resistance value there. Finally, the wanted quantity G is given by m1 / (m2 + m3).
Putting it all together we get 0.54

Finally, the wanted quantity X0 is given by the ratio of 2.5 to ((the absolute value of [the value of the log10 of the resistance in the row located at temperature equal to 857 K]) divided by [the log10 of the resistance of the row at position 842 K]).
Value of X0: 2.58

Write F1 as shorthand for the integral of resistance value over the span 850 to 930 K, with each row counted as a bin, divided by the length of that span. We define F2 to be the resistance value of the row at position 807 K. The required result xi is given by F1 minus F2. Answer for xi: 0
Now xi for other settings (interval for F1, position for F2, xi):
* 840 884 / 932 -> -1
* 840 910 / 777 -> 1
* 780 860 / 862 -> -1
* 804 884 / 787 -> 3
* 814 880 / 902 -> 1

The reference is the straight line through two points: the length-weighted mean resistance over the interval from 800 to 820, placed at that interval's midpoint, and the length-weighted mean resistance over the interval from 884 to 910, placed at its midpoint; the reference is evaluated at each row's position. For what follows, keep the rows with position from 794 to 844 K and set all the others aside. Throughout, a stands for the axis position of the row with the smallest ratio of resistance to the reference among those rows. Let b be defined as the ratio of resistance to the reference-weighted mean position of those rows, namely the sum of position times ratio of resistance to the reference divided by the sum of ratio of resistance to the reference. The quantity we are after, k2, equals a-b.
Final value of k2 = -17.4 K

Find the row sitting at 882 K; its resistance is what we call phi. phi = 9.408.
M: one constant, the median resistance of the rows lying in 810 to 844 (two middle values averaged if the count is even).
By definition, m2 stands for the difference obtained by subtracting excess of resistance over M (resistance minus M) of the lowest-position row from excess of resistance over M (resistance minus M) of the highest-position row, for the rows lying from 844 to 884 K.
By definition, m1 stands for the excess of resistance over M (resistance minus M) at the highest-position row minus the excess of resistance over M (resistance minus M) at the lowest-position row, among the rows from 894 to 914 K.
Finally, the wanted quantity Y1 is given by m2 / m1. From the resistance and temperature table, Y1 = -8.2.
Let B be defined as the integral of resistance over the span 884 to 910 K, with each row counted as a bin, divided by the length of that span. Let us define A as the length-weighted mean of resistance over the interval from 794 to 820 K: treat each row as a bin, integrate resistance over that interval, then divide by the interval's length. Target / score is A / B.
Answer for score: 0.98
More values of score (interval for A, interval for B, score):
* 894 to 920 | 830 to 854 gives 1.01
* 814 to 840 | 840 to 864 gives 0.98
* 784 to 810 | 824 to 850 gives 0.91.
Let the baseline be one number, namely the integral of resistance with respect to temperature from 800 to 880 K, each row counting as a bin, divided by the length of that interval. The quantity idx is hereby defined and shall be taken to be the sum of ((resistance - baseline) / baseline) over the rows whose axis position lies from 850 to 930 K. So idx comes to 0.78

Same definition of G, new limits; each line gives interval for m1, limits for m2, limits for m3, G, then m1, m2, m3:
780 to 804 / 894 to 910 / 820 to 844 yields 0.42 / 6.3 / 7.6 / 7.30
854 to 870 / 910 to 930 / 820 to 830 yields 0.52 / 7.9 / 8.2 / 7.09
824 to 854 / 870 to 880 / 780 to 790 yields 0.51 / 7.4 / 9.2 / 5.21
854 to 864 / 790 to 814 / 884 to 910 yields 0.50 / 7.6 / 7.4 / 7.75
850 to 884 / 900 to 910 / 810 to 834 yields 0.56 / 8.4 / 7.6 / 7.49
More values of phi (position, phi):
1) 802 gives 6.917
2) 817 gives 7.758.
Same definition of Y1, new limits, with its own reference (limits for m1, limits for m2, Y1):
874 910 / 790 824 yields -0.1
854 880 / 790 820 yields 0.3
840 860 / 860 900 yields 1.3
